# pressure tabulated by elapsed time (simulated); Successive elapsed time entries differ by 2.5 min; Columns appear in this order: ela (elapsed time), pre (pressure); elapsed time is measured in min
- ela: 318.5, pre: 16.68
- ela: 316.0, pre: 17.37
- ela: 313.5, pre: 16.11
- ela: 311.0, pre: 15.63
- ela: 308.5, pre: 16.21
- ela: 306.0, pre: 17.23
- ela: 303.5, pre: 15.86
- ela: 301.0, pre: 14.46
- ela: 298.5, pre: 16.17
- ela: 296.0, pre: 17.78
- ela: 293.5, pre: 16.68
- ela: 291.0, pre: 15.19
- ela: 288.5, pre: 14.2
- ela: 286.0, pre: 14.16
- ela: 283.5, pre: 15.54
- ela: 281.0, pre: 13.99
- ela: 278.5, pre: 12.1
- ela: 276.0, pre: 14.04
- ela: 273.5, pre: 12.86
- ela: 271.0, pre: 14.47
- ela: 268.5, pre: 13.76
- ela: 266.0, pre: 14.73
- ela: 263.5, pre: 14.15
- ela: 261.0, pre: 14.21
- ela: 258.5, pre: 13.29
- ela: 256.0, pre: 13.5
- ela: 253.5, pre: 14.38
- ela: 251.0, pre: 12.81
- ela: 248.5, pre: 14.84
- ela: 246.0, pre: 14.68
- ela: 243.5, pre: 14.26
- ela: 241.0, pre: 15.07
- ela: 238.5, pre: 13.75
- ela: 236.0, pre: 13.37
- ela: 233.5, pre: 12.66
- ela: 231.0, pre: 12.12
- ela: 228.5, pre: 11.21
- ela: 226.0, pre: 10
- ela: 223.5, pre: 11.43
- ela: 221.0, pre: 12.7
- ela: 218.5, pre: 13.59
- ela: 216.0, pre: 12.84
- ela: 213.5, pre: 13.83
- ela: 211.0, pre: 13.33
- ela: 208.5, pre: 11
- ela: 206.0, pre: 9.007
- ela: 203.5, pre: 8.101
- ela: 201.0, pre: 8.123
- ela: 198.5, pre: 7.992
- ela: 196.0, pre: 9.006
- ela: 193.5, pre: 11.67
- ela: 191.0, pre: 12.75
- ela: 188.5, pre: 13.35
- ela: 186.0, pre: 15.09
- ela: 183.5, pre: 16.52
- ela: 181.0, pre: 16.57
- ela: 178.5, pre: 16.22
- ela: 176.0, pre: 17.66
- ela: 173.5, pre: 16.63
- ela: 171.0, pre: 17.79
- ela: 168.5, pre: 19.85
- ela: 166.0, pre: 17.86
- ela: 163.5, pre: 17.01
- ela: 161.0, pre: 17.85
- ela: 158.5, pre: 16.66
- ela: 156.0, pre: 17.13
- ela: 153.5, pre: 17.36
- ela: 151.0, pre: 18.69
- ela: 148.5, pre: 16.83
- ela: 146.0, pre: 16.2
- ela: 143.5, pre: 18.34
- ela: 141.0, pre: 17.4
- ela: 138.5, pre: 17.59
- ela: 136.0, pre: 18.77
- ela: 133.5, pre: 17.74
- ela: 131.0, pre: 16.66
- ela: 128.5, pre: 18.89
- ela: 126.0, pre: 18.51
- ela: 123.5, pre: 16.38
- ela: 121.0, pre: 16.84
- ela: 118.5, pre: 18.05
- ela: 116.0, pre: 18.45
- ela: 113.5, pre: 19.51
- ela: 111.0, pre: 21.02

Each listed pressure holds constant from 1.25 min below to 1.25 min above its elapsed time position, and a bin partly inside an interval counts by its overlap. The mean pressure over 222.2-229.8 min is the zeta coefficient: 11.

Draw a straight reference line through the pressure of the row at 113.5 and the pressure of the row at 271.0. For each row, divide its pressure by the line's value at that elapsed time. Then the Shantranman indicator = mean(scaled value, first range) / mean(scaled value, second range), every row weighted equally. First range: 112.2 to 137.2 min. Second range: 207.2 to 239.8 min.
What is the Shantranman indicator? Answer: 1.21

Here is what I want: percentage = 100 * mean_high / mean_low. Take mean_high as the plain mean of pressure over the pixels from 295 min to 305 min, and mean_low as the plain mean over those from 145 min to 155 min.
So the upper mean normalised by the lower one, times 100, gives 93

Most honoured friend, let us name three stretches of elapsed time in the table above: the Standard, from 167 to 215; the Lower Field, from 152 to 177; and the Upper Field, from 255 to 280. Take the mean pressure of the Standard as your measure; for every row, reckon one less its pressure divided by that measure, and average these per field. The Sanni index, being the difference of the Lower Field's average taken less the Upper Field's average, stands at -0.29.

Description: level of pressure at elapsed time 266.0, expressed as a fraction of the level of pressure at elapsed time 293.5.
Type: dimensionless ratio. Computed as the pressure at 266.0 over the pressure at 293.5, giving 0.88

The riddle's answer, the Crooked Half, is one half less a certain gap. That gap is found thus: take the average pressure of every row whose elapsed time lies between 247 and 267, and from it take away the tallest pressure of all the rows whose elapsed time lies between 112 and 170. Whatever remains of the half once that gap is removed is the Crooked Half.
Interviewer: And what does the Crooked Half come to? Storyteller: 6.4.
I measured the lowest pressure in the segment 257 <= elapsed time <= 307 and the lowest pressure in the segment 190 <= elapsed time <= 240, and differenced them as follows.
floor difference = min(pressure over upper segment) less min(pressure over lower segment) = 4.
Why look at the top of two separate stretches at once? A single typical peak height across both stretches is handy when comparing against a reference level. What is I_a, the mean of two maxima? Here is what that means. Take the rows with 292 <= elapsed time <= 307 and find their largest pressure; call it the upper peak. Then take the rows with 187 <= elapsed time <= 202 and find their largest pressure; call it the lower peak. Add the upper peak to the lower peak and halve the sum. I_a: 16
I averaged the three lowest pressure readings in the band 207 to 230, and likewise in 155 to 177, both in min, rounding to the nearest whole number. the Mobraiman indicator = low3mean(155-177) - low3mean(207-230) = 6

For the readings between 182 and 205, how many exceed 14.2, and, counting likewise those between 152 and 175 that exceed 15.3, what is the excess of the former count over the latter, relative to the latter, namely -0.8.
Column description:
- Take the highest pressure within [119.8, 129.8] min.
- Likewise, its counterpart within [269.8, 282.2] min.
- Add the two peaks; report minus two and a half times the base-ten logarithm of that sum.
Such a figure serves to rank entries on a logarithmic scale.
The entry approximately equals -3.81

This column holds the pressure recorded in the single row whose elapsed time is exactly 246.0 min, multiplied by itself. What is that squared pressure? 216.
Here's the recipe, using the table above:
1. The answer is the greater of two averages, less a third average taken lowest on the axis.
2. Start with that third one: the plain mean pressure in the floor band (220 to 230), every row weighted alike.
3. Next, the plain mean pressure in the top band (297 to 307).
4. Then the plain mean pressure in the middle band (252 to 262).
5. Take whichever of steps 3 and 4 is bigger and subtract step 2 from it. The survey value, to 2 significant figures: 4.6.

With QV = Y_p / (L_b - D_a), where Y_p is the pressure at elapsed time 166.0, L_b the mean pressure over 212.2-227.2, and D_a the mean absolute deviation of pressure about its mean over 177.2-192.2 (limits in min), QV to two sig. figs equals 1.6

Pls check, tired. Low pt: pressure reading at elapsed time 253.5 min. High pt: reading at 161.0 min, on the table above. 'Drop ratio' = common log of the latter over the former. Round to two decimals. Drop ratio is 0.09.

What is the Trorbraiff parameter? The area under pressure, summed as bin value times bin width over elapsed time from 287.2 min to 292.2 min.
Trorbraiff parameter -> 73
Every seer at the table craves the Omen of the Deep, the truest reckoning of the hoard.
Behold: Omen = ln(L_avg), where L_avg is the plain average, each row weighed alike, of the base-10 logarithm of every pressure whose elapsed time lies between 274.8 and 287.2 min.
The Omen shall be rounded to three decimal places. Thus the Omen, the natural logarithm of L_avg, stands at 0.134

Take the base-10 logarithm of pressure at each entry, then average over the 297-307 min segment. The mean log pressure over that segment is 1.20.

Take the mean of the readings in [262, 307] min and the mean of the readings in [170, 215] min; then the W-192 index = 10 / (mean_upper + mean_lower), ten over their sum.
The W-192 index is 0.359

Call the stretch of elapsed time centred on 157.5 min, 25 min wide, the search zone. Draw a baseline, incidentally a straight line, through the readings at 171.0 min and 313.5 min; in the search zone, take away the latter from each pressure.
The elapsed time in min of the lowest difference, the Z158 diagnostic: 146.0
